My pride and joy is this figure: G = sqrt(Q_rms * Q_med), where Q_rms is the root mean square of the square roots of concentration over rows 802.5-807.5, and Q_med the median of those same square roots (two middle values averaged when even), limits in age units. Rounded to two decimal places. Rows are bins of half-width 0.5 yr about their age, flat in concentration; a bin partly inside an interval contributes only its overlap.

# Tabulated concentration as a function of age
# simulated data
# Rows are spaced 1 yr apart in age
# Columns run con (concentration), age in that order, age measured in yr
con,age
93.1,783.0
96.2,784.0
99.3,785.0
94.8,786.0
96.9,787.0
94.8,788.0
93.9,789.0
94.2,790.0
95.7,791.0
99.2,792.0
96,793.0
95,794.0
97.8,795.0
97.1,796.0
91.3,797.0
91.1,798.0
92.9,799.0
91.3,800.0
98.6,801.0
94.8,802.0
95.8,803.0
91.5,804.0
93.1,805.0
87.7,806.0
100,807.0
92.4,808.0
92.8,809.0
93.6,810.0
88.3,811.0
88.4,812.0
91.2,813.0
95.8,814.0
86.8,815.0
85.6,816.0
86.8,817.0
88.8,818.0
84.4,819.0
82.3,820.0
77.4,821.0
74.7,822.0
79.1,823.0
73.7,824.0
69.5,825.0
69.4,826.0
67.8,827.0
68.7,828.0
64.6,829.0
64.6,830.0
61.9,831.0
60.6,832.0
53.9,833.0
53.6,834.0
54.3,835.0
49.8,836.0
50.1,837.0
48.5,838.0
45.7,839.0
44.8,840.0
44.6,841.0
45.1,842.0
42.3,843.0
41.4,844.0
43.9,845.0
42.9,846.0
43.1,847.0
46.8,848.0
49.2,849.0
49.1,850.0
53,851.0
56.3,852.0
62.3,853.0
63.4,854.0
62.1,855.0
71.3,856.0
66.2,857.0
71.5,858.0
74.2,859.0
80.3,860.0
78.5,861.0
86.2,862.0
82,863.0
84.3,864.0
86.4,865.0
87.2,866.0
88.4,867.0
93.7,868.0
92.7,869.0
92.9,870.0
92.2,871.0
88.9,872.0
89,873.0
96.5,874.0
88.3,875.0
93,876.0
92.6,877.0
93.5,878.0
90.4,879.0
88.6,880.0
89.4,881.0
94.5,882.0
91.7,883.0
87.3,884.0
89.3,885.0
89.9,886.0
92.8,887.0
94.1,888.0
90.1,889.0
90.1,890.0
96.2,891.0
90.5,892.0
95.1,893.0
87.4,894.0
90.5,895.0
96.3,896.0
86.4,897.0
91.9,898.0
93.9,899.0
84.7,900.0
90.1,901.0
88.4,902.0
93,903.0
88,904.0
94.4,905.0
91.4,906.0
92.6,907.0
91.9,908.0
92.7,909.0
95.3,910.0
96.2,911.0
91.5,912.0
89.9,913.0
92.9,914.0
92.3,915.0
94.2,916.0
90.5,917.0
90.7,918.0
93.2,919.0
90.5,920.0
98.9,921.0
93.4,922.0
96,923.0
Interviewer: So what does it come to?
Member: 9.66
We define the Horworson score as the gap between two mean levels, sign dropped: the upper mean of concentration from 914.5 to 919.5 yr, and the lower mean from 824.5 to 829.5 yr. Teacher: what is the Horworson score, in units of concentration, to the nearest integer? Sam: 24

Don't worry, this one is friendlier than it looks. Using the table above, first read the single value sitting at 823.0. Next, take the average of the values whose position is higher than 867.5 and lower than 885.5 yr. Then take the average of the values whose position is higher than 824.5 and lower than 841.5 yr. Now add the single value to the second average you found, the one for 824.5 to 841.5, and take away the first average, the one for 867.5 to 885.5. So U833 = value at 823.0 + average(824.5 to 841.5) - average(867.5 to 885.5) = 45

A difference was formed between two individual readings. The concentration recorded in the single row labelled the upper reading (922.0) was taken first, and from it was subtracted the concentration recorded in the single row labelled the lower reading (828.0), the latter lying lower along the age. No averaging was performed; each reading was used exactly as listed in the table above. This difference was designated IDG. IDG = 25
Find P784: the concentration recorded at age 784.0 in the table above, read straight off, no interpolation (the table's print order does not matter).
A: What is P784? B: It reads 96.2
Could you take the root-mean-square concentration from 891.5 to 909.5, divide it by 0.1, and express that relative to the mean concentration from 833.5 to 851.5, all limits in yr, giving 19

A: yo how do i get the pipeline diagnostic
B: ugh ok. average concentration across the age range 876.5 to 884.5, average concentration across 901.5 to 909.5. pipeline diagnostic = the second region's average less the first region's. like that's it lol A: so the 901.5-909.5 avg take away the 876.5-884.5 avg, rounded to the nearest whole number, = 1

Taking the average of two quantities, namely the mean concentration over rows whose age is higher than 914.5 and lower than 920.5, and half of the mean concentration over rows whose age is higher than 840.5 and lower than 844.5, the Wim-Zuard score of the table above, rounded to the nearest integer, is 57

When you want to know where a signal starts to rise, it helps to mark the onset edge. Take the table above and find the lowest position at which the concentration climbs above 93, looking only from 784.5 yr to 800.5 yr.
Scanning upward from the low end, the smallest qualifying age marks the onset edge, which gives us 785.0 yr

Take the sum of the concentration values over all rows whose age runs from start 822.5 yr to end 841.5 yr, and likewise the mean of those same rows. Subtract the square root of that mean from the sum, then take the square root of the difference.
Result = 33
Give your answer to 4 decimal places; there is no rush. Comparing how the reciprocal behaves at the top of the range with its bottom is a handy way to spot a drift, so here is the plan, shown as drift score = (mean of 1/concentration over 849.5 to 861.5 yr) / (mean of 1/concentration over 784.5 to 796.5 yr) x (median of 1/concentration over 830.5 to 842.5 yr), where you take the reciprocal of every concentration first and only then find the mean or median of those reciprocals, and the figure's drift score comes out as 0.0300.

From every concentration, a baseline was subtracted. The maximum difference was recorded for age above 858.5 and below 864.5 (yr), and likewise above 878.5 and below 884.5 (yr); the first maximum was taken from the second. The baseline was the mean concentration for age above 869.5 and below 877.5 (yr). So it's 8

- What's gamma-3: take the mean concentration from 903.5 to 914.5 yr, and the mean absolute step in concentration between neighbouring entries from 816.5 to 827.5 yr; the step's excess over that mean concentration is -89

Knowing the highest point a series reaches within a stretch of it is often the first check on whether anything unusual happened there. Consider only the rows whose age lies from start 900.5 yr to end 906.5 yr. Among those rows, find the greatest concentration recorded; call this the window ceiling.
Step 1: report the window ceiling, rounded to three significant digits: 94.4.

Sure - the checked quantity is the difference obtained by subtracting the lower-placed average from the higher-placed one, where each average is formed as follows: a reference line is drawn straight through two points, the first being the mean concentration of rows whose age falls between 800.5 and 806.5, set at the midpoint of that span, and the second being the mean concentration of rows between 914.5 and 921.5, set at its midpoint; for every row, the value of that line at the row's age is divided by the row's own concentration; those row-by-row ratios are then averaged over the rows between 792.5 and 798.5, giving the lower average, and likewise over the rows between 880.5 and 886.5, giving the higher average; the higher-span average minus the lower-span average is 0.0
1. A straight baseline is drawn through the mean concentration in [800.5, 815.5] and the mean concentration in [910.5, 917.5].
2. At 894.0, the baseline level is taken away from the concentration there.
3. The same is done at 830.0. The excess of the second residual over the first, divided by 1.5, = -15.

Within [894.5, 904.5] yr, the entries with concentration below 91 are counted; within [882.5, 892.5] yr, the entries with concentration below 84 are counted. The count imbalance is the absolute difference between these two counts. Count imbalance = 6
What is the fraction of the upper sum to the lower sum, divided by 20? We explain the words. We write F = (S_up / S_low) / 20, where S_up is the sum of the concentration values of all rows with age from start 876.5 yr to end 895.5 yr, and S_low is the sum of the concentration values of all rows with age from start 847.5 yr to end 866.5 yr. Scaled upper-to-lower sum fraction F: 0.066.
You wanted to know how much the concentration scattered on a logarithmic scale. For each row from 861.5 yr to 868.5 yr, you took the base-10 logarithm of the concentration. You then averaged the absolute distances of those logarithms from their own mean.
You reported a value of 0.0122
